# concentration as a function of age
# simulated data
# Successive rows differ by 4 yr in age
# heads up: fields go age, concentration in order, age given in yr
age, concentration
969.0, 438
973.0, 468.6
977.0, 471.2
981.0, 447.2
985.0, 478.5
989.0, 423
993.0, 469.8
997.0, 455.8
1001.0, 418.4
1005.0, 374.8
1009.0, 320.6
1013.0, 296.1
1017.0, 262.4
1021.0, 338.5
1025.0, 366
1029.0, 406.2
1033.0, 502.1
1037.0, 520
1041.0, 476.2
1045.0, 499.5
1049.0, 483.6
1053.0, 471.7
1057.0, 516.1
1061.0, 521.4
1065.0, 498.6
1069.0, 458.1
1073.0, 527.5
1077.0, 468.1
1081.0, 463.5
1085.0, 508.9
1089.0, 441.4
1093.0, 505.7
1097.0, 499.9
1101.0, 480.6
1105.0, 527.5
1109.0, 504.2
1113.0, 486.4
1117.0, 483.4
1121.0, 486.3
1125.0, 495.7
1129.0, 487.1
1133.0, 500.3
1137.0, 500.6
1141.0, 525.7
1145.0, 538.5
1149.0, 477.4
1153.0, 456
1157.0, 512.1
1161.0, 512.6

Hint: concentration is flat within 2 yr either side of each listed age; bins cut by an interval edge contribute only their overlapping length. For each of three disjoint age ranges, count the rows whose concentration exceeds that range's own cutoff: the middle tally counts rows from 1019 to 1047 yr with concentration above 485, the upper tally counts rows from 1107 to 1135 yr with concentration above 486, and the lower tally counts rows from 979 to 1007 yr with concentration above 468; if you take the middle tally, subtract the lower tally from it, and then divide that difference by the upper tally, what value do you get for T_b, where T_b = 0.2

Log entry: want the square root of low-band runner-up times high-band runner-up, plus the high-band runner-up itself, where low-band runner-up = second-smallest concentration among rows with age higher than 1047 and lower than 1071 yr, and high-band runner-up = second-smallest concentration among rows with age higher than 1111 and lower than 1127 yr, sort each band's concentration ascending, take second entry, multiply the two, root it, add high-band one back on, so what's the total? 965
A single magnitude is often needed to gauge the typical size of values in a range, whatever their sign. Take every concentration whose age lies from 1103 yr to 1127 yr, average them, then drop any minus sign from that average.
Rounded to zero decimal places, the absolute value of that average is 497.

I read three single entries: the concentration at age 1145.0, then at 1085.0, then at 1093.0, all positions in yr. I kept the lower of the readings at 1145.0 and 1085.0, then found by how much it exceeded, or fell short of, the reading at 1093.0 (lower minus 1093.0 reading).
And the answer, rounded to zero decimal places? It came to 3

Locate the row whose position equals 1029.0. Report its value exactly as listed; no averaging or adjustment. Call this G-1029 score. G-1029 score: 406.2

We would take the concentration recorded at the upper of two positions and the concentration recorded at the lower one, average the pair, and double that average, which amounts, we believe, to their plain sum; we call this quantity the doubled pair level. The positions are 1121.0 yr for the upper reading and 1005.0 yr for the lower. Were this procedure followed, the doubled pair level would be 861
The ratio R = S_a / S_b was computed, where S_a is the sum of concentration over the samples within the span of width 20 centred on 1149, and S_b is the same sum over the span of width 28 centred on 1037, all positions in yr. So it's 0.77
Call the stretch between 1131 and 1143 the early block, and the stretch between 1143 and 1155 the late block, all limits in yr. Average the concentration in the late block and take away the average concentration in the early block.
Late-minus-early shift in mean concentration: -18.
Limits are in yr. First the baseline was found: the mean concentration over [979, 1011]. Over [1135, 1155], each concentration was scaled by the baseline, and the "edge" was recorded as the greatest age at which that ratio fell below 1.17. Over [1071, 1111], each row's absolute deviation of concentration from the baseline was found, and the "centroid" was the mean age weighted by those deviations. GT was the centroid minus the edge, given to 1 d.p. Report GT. -61.0 yr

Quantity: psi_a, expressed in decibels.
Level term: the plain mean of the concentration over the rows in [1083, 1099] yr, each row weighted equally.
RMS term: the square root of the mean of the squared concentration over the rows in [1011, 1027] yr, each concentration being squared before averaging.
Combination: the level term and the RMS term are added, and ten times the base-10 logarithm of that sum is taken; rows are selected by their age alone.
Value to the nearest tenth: 29.1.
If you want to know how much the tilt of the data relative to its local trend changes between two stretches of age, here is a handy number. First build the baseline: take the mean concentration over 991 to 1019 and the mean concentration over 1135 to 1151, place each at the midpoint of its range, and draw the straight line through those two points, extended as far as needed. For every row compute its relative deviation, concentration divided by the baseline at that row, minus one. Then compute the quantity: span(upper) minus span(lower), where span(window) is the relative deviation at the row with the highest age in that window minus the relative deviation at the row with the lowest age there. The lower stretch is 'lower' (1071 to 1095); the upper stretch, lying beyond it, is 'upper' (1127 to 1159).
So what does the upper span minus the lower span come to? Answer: 0.1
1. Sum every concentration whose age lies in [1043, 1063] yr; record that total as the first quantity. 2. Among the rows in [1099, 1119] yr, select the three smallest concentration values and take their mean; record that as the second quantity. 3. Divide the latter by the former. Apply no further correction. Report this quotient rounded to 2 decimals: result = 0.19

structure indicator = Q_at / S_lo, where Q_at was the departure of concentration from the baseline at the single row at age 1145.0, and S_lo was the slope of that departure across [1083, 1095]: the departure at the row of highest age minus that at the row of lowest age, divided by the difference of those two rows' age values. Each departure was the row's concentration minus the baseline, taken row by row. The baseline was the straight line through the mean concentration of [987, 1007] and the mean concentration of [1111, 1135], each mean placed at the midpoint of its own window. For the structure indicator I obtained -43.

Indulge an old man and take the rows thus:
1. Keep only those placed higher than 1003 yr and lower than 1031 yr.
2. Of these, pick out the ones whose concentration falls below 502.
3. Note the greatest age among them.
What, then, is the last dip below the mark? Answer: 1029.0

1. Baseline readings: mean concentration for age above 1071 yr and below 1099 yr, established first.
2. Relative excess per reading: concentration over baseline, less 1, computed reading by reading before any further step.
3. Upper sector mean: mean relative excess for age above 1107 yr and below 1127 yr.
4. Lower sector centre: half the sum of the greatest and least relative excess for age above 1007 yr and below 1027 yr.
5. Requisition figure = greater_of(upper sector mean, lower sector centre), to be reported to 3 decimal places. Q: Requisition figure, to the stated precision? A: 0.007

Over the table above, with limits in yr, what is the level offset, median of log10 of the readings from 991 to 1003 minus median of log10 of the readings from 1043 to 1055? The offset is -0.026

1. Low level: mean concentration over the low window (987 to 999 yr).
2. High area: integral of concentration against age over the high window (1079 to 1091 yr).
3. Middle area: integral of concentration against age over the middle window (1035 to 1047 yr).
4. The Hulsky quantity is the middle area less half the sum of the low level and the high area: 2930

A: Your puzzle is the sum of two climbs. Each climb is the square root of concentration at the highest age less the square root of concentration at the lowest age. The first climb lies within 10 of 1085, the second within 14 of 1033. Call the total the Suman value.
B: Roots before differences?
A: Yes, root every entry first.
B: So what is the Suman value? 4.8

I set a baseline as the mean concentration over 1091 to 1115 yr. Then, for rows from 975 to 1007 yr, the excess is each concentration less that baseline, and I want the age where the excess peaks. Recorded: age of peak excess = 985.0 yr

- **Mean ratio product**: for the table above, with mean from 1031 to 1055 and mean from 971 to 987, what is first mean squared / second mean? 519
